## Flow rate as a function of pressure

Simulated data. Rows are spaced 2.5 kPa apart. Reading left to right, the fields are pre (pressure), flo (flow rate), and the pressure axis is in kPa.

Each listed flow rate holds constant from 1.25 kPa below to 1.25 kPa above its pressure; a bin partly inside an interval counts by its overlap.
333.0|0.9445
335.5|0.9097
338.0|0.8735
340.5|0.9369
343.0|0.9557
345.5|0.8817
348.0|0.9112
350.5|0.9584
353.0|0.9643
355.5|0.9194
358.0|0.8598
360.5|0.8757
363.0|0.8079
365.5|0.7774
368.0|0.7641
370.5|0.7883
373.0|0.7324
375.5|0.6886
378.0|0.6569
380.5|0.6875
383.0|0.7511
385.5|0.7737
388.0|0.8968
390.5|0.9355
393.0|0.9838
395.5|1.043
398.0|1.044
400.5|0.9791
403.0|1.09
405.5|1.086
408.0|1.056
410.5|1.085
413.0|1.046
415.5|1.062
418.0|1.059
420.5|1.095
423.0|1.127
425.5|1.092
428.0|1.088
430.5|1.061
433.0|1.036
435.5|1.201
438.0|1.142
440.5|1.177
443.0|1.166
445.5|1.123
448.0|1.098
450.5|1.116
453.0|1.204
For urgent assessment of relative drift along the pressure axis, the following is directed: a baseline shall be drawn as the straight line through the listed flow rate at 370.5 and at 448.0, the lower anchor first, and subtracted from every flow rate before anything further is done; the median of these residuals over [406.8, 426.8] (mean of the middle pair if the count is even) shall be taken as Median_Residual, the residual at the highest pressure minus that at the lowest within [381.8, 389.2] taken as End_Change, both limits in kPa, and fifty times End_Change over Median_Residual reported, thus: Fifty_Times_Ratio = 63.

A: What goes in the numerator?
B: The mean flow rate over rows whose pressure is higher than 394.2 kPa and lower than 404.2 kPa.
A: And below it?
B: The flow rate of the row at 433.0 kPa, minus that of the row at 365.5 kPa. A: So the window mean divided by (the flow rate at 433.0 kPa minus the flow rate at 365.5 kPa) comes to 4.0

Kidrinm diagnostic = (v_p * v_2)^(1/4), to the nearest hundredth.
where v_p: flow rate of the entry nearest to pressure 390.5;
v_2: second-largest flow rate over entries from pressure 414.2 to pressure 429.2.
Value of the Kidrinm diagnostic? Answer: 1.01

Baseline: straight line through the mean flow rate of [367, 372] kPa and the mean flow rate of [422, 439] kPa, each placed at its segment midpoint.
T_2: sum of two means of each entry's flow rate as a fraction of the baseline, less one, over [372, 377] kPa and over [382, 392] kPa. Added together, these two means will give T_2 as -0.15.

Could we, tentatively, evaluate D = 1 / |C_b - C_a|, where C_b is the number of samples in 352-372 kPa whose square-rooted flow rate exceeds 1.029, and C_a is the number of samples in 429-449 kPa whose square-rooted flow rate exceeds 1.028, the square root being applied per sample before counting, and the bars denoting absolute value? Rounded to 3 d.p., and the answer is 0.143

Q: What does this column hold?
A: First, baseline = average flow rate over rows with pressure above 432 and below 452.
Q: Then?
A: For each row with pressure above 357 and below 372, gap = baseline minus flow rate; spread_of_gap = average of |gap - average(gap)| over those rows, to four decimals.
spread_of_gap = 0.0370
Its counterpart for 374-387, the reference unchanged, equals 0.0407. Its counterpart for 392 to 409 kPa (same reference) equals 0.0336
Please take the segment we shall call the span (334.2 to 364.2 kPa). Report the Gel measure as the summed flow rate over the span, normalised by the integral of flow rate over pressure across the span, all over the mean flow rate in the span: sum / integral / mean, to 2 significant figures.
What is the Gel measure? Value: 0.44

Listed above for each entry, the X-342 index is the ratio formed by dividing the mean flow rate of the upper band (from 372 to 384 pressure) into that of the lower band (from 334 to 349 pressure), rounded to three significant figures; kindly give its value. 1.30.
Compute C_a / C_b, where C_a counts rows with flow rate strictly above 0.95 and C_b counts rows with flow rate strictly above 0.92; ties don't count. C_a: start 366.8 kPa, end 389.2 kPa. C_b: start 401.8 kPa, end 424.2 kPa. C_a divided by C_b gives 0.0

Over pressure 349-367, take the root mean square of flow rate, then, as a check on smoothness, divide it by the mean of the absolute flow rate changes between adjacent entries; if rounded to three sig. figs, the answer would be 23.6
